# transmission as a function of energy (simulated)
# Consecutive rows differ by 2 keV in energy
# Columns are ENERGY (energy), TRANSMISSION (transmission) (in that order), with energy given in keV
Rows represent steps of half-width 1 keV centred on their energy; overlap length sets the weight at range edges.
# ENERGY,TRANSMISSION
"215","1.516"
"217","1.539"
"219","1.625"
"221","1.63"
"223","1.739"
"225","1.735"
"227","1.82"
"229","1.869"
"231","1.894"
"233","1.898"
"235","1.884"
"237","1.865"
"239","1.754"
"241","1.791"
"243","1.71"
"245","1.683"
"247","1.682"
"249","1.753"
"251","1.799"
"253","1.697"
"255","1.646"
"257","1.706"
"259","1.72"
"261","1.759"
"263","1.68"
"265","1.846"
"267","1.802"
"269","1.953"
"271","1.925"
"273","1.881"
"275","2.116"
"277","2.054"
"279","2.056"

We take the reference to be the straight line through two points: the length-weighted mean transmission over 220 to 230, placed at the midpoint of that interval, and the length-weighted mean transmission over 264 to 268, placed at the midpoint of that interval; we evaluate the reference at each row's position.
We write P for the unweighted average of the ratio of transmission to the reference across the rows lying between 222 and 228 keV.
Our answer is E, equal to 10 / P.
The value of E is 10.0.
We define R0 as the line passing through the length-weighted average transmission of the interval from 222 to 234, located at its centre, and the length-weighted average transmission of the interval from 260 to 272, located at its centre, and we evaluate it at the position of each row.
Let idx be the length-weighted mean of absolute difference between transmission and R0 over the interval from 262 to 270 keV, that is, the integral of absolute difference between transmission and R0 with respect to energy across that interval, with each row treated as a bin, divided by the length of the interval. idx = 0.08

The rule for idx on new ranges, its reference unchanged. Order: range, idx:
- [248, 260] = 0.11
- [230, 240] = 0.06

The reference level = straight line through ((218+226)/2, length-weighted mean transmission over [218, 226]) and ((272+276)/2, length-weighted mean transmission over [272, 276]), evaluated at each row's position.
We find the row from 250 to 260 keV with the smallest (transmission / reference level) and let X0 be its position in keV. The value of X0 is 255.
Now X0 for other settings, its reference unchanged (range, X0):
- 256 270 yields 263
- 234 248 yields 247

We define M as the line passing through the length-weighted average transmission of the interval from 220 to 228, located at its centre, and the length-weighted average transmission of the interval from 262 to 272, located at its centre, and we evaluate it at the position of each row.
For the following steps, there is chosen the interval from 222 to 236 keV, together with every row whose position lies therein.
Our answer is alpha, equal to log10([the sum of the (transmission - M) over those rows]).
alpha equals -0.2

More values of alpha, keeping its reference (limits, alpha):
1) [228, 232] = -0.6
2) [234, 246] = -1.3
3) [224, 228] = -1.1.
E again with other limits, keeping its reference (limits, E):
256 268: 10.4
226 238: 9.5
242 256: 10.5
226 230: 9.6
